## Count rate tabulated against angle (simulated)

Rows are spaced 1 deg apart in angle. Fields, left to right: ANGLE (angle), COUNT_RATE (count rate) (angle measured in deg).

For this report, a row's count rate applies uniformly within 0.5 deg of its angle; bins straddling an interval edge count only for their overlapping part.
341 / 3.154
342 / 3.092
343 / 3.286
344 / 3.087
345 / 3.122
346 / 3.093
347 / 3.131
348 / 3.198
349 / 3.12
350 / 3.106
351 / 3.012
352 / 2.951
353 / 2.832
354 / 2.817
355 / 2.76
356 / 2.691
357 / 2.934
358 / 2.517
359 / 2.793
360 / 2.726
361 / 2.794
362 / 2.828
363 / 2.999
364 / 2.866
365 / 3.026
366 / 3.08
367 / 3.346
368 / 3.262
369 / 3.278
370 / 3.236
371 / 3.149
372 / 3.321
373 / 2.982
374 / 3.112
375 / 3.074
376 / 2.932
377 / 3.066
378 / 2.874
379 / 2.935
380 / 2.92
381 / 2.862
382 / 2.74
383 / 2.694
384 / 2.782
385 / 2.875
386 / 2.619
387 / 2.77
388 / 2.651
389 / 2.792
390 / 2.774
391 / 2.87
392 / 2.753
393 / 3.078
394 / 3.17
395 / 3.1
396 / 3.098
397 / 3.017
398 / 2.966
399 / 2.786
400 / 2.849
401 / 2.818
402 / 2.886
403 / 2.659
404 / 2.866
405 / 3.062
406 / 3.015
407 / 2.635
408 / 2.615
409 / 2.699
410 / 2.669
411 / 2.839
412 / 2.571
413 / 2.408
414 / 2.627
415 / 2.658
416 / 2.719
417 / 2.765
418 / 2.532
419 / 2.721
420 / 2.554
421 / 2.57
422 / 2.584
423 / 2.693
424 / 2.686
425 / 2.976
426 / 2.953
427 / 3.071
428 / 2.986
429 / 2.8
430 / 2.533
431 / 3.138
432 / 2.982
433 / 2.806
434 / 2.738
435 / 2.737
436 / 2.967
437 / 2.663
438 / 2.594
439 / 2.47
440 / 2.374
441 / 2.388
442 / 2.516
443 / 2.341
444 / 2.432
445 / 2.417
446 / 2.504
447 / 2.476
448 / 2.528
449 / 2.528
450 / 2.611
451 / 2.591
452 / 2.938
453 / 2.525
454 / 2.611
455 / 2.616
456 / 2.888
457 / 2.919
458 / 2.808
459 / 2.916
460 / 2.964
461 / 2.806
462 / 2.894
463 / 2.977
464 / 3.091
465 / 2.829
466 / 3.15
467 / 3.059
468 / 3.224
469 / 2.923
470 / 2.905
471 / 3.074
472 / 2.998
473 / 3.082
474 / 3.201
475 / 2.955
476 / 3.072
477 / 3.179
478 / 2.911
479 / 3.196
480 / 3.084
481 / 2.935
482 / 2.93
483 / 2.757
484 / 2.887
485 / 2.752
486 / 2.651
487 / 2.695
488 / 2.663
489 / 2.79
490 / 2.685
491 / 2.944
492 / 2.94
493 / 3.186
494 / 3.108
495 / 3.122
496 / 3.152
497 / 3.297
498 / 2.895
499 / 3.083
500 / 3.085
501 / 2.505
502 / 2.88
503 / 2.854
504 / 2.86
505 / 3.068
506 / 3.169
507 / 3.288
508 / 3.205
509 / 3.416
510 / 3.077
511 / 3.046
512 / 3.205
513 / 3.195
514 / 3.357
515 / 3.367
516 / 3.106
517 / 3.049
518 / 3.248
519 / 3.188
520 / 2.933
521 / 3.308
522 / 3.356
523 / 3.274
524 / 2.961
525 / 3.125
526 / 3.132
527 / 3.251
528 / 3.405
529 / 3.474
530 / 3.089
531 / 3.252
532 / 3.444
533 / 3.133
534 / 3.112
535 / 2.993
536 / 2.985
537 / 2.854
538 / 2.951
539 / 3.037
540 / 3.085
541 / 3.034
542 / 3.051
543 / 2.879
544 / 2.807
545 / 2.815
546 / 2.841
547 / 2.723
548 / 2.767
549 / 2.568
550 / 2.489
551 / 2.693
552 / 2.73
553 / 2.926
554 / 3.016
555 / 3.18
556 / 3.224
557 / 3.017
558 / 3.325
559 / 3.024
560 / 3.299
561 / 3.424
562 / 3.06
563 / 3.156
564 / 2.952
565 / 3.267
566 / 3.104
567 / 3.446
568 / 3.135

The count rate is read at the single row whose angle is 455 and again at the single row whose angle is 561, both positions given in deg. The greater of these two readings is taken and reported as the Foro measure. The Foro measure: 3.42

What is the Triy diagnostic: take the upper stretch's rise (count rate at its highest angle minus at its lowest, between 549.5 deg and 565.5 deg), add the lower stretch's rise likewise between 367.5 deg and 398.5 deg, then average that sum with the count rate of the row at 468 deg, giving 1.9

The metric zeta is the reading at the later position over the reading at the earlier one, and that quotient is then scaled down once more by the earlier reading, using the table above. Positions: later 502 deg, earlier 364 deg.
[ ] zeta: 0.35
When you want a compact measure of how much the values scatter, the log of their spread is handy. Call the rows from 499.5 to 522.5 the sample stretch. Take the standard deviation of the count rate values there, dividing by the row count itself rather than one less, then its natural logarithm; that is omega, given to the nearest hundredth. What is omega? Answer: -1.57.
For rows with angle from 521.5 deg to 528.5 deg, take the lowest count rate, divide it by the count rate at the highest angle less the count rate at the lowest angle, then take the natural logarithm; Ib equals 4.1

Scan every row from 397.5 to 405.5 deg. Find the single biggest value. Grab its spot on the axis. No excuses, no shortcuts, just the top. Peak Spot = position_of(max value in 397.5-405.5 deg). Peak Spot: 405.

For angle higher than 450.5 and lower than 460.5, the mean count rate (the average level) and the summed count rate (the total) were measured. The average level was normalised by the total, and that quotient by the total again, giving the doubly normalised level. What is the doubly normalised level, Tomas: 0.0036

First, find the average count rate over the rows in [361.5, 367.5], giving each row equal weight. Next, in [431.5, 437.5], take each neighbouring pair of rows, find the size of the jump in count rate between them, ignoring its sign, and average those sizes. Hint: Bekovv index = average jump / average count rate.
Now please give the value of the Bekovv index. 0.052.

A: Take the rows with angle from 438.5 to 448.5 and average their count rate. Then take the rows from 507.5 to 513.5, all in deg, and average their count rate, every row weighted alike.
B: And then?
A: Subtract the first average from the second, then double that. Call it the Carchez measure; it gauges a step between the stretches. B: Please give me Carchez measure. 1.5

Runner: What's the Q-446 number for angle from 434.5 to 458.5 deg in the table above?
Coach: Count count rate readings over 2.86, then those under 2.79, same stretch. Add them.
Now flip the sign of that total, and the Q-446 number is -23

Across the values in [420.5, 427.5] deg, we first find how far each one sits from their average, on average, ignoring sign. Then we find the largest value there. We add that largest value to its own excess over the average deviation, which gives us 6.0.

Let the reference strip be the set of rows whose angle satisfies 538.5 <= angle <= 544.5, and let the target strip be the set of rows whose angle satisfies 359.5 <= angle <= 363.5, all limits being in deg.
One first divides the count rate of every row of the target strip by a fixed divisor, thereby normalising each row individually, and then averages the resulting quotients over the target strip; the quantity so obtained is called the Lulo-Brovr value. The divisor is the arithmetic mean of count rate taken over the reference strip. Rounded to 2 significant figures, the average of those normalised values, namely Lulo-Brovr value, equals 0.95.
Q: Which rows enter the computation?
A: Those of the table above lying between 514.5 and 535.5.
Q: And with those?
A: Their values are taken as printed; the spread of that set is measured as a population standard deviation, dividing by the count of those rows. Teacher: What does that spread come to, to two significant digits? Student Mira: 0.15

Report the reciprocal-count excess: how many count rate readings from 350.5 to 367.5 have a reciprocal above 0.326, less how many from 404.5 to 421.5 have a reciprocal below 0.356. 12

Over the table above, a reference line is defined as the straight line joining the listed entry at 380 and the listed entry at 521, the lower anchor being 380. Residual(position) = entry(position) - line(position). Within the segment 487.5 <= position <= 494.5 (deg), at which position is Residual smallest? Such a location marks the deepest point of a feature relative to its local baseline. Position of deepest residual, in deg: 488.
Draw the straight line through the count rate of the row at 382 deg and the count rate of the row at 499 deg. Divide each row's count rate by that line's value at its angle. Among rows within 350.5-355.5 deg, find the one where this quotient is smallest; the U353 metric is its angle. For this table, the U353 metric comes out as 355 deg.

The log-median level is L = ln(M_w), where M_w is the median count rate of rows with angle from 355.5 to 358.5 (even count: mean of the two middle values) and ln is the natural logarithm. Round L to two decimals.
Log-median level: 0.99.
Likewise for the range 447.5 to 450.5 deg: 0.93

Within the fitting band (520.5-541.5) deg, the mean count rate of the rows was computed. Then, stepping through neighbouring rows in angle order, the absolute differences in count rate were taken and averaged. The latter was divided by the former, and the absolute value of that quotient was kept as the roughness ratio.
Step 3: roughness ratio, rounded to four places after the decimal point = 0.0407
